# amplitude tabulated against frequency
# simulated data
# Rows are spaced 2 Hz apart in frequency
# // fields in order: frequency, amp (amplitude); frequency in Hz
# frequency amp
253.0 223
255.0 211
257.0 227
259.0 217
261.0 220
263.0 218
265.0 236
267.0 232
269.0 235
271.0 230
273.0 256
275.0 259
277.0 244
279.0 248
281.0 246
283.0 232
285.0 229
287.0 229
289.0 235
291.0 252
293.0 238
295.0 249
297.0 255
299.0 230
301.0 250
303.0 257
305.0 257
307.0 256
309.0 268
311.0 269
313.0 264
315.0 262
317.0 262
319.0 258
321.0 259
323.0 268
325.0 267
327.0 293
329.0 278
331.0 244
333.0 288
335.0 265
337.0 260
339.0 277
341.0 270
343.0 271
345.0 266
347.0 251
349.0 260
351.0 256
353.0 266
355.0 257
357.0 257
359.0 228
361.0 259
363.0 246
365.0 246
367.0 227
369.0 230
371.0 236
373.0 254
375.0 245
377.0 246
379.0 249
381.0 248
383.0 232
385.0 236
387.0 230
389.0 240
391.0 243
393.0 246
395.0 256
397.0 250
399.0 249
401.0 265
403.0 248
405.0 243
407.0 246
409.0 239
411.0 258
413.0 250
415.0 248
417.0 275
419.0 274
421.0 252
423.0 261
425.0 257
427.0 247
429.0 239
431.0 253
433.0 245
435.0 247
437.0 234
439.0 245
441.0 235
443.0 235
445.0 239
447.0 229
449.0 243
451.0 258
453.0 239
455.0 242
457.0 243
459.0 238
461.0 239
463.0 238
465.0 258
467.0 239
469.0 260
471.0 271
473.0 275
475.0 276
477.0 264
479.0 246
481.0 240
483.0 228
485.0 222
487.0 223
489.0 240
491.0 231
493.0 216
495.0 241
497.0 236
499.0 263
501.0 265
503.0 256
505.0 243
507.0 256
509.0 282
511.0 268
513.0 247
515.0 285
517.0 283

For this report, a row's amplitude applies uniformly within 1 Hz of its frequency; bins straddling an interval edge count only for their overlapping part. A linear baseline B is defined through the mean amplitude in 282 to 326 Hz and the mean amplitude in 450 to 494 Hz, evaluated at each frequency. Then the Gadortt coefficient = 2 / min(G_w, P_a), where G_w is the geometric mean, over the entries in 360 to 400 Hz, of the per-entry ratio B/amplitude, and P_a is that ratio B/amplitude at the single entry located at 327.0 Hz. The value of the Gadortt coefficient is 2.33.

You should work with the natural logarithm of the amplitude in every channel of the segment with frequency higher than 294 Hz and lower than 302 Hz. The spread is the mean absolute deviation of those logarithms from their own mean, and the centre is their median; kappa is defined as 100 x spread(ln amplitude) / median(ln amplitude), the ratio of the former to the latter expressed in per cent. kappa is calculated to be 0.60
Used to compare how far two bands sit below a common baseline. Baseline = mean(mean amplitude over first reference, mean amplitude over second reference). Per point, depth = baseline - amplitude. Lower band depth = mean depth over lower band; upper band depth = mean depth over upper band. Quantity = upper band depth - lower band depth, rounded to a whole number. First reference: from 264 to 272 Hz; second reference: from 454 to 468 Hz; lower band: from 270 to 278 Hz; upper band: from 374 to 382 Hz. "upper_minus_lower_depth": 0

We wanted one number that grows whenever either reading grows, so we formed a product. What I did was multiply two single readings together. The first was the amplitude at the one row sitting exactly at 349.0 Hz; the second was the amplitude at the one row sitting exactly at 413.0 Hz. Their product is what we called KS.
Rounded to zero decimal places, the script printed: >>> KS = 65000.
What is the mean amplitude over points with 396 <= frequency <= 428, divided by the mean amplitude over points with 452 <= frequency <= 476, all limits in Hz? 1.01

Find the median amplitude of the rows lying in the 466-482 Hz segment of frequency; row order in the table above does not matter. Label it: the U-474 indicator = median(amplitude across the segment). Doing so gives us 262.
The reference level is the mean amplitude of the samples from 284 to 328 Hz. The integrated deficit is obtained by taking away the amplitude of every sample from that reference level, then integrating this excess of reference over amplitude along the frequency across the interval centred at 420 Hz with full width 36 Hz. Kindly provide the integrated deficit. 143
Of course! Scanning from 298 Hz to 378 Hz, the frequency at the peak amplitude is 327.0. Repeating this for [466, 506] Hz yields 475.0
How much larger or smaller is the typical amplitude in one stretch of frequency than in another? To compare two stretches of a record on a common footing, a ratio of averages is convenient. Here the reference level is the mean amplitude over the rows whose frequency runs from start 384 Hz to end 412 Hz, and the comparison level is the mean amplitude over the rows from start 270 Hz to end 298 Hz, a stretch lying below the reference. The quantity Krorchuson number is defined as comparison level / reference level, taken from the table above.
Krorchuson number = 0.986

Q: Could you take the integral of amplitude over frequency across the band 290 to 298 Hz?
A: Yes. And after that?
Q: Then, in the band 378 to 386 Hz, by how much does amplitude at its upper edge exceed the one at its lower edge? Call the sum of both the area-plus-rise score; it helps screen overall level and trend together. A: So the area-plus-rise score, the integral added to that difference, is 1975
